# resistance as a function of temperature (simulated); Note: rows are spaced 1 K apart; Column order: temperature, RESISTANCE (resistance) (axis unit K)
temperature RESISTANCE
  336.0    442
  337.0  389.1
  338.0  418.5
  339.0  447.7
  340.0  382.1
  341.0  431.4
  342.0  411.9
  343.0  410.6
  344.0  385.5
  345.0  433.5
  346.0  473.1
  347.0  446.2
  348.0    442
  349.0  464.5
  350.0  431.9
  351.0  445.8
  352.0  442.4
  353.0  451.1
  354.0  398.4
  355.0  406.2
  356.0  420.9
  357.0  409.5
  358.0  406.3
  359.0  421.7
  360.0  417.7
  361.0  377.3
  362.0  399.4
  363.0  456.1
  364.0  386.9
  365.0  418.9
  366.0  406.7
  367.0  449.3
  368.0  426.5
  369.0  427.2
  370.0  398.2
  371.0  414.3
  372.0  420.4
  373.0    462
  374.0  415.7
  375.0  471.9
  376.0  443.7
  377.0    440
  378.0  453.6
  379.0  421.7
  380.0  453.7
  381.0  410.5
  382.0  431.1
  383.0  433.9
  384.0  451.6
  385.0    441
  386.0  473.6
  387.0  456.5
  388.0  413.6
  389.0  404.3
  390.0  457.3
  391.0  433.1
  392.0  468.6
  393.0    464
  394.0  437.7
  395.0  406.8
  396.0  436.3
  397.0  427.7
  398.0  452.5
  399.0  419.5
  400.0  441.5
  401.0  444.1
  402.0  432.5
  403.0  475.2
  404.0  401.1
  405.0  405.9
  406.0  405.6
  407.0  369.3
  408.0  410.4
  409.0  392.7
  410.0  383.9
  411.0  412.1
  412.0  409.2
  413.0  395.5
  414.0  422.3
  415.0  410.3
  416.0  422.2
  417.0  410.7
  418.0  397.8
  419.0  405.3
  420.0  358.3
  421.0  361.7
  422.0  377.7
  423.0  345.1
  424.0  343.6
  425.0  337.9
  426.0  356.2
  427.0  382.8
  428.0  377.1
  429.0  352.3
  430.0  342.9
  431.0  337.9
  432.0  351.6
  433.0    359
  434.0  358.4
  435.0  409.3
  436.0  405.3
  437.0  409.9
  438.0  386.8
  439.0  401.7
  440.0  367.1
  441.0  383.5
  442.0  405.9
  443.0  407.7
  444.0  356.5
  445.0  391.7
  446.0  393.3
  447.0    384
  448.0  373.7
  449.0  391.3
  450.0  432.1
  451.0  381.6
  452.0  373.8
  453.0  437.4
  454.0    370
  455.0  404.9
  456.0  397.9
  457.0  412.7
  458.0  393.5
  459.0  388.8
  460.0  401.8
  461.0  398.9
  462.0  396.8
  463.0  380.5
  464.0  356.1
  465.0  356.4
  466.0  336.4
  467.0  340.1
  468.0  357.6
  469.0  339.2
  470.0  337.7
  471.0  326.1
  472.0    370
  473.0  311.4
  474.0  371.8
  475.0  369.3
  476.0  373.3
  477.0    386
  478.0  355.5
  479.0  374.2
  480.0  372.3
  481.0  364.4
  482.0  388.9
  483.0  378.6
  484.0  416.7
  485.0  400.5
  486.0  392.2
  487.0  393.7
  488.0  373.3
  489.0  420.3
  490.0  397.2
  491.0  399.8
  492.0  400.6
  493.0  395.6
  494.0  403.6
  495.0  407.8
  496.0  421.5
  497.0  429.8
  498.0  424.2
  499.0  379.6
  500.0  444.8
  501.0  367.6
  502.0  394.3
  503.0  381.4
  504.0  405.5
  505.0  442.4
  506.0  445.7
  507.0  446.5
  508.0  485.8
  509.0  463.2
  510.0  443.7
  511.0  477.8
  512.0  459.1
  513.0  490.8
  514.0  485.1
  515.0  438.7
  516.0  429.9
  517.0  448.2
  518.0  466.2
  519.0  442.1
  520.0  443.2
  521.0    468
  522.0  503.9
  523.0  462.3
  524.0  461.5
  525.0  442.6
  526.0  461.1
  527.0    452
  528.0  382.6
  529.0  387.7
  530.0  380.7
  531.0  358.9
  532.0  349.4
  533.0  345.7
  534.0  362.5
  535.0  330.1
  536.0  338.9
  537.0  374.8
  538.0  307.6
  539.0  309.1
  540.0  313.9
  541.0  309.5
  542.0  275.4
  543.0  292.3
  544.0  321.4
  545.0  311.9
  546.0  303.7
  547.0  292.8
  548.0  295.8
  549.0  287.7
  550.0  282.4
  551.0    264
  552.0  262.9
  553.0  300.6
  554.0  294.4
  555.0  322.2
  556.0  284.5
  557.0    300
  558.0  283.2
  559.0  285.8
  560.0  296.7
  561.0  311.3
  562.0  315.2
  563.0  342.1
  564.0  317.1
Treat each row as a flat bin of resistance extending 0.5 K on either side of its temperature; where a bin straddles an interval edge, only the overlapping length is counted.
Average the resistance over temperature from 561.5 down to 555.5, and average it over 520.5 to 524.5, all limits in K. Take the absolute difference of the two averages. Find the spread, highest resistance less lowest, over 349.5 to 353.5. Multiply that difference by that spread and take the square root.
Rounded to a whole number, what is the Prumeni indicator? 59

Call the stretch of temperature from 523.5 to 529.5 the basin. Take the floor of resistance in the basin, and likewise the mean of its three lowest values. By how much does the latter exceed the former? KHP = 22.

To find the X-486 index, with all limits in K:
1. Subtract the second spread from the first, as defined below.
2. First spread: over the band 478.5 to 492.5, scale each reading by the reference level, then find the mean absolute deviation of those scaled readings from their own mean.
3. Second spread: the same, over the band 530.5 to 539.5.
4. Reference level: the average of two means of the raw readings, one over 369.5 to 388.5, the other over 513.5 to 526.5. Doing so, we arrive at -0.011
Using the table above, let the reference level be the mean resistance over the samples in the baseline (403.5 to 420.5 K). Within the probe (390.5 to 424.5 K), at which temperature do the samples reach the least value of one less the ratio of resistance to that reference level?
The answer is 403.0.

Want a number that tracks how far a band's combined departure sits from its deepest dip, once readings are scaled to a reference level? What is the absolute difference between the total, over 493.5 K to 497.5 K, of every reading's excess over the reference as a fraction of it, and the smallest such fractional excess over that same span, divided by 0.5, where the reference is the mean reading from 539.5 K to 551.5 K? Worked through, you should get 2.5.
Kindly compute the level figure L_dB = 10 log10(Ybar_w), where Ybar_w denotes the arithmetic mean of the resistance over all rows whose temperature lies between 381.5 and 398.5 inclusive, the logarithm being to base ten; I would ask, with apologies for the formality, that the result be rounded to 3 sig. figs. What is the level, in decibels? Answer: 26.4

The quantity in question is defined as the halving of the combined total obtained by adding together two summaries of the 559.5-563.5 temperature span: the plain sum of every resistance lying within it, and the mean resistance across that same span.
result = 791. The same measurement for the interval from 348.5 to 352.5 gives 1115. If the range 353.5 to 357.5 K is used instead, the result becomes 1022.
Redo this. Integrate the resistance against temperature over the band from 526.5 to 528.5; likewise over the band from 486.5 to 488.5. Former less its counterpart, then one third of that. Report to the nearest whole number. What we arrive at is 23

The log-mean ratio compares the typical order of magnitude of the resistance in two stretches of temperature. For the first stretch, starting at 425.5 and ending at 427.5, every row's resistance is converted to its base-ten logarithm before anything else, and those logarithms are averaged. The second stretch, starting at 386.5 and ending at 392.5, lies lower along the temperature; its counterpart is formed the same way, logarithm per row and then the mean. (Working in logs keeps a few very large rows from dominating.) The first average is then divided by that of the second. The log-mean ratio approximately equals 0.97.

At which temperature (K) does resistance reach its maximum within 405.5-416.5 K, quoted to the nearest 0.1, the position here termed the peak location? 414.0 K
